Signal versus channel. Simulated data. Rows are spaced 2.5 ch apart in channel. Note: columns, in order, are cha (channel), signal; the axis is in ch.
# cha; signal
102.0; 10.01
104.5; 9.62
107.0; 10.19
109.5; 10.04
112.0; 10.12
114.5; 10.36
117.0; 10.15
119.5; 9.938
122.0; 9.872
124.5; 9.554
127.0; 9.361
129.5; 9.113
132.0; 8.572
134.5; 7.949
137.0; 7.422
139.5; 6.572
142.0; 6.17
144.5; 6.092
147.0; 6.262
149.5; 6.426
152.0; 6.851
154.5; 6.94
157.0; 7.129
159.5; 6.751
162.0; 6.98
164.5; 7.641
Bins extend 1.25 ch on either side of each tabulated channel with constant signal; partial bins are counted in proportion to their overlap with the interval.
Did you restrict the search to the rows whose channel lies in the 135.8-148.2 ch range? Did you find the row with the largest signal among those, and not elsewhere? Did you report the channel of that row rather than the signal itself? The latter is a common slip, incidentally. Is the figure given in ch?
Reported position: 137.0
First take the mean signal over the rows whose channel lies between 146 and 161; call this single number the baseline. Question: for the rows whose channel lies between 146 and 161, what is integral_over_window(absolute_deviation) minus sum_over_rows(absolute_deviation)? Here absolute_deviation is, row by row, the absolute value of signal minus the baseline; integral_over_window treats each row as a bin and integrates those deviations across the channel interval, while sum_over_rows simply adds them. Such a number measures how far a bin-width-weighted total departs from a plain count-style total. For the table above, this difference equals 2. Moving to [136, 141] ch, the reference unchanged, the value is 1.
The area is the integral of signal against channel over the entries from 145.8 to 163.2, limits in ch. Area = 118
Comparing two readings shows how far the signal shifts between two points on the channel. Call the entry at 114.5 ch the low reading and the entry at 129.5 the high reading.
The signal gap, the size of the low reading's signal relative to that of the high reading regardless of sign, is 1.2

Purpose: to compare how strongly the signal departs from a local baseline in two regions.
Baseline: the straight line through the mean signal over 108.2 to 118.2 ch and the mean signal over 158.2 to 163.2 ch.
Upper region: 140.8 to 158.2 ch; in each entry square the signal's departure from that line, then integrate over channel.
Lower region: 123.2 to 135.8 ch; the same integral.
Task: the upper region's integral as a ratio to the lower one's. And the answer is 17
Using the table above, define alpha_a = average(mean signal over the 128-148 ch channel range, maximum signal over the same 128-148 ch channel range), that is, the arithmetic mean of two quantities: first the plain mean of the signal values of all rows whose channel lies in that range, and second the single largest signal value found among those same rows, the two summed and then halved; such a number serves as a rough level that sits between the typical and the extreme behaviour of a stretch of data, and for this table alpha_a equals 8.2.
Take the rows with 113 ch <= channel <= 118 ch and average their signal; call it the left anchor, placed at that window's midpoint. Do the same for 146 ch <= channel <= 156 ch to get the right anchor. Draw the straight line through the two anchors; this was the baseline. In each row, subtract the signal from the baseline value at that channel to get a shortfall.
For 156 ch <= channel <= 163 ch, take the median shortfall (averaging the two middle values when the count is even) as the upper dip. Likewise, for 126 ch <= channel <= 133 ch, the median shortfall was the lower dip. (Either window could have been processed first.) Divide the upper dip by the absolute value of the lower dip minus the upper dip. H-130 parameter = -1.3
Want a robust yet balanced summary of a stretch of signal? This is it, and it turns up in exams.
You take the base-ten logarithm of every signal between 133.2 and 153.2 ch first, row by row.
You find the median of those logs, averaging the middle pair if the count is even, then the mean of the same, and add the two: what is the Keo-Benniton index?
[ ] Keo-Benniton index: 1.6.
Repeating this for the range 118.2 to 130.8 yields 2.0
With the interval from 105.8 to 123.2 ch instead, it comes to 2.0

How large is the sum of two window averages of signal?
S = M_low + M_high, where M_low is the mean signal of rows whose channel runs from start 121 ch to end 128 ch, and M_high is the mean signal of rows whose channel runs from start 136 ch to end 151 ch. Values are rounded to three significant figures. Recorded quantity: 16.1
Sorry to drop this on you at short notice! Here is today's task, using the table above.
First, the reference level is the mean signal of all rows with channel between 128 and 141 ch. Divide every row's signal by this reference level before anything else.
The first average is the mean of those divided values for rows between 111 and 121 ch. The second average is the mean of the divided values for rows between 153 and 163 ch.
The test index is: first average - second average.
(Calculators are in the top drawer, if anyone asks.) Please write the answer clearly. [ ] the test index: 0.403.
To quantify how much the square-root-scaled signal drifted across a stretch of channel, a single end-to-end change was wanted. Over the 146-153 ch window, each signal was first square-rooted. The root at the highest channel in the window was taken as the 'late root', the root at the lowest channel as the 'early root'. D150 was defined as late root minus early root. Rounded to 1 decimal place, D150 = 0.1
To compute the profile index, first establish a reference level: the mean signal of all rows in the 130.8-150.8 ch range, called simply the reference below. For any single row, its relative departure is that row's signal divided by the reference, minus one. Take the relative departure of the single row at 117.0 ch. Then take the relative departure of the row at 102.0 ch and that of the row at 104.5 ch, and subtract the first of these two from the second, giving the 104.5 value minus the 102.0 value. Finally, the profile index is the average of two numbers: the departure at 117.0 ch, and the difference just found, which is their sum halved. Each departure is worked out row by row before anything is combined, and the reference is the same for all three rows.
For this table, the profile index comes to 0.20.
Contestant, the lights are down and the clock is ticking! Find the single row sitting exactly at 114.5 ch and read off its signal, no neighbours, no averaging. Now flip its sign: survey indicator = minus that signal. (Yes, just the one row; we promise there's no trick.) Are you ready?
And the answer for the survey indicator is -10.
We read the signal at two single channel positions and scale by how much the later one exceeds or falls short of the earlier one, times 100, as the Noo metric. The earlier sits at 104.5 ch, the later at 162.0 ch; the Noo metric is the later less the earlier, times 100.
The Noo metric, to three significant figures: -264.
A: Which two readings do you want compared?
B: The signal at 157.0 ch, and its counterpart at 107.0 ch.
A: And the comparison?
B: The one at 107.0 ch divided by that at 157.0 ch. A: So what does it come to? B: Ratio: 1.43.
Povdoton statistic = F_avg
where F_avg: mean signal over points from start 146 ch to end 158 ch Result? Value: 6.7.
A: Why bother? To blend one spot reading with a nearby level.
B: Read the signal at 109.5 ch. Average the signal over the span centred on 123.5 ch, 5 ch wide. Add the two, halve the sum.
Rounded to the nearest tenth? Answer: 9.9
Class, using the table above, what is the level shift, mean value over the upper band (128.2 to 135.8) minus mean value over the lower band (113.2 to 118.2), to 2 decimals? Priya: -1.71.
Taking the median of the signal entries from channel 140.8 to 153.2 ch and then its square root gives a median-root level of 2.5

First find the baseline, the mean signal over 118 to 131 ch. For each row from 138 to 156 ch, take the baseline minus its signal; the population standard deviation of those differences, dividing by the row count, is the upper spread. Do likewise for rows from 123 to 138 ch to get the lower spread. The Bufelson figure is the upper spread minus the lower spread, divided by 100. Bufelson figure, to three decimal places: -0.005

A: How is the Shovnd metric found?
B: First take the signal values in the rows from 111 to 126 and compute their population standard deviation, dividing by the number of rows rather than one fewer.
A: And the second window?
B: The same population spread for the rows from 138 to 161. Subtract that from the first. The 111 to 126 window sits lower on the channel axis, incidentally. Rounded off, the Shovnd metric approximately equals -0.1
